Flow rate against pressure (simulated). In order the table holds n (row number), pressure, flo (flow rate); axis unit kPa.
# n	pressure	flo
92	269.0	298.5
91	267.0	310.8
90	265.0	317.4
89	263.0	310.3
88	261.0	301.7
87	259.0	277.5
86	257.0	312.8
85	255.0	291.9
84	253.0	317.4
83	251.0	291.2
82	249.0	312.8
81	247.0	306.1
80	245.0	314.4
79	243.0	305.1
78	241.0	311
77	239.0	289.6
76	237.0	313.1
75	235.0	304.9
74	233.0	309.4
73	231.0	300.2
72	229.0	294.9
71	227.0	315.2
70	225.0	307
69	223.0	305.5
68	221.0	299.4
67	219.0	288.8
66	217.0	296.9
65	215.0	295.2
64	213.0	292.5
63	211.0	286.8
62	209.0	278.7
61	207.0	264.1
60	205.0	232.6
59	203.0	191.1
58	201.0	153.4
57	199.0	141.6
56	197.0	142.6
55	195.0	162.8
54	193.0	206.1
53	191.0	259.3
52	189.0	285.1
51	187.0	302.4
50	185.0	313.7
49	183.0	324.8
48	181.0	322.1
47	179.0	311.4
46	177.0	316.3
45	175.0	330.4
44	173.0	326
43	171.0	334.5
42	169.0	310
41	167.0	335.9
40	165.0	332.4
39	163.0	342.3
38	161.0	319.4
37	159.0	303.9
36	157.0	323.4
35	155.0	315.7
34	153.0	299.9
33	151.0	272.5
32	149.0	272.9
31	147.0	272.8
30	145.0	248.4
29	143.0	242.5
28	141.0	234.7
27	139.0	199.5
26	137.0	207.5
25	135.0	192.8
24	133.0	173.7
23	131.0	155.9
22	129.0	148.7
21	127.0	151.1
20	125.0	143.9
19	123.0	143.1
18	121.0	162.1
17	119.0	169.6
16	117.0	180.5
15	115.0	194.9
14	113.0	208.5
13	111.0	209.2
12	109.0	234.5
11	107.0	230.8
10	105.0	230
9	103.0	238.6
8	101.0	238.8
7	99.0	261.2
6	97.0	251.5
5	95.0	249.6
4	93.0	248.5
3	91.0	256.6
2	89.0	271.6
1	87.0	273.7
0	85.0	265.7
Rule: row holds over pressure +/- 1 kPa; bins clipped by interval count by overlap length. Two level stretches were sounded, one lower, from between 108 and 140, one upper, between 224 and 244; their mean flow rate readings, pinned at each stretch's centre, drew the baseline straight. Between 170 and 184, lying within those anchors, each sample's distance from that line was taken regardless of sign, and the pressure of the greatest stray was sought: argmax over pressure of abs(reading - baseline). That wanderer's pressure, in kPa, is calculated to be 171.0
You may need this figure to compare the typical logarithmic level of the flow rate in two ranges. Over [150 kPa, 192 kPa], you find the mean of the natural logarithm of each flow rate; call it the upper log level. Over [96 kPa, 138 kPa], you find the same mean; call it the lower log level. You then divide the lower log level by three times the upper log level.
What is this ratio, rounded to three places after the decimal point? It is 0.305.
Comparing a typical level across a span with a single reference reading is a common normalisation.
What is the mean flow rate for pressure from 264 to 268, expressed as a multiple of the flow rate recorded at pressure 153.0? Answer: 1.0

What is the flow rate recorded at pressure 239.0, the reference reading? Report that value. 289.6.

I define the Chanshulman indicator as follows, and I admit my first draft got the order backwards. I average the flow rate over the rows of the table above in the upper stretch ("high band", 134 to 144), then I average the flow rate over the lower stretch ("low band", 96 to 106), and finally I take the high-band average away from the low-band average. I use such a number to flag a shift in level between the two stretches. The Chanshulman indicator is 29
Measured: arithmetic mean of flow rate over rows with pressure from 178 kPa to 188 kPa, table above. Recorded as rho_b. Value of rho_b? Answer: 315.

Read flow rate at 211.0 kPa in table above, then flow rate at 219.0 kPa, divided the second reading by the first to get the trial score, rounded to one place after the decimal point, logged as 1.0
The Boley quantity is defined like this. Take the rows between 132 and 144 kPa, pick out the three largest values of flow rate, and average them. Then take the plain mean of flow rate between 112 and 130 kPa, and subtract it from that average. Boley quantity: 61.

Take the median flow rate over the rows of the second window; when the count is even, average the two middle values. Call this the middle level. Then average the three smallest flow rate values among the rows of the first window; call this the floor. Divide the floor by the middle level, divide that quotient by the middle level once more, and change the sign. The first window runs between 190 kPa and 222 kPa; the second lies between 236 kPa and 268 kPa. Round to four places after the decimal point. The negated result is -0.0015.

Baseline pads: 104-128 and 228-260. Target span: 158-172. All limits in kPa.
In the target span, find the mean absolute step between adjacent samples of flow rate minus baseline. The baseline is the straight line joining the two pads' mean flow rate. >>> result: 16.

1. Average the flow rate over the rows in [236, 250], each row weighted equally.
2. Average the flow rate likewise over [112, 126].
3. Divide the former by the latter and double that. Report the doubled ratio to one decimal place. 3.6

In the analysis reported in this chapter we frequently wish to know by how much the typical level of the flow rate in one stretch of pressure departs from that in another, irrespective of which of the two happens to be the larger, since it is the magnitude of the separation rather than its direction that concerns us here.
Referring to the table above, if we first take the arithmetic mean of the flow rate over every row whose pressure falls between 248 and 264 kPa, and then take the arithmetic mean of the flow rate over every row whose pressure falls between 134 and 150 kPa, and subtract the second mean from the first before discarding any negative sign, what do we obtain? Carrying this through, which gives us 68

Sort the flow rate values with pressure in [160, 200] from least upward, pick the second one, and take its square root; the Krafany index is 11.9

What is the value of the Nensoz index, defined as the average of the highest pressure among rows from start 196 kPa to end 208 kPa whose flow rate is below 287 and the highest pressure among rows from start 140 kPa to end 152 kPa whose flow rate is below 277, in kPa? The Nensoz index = 179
